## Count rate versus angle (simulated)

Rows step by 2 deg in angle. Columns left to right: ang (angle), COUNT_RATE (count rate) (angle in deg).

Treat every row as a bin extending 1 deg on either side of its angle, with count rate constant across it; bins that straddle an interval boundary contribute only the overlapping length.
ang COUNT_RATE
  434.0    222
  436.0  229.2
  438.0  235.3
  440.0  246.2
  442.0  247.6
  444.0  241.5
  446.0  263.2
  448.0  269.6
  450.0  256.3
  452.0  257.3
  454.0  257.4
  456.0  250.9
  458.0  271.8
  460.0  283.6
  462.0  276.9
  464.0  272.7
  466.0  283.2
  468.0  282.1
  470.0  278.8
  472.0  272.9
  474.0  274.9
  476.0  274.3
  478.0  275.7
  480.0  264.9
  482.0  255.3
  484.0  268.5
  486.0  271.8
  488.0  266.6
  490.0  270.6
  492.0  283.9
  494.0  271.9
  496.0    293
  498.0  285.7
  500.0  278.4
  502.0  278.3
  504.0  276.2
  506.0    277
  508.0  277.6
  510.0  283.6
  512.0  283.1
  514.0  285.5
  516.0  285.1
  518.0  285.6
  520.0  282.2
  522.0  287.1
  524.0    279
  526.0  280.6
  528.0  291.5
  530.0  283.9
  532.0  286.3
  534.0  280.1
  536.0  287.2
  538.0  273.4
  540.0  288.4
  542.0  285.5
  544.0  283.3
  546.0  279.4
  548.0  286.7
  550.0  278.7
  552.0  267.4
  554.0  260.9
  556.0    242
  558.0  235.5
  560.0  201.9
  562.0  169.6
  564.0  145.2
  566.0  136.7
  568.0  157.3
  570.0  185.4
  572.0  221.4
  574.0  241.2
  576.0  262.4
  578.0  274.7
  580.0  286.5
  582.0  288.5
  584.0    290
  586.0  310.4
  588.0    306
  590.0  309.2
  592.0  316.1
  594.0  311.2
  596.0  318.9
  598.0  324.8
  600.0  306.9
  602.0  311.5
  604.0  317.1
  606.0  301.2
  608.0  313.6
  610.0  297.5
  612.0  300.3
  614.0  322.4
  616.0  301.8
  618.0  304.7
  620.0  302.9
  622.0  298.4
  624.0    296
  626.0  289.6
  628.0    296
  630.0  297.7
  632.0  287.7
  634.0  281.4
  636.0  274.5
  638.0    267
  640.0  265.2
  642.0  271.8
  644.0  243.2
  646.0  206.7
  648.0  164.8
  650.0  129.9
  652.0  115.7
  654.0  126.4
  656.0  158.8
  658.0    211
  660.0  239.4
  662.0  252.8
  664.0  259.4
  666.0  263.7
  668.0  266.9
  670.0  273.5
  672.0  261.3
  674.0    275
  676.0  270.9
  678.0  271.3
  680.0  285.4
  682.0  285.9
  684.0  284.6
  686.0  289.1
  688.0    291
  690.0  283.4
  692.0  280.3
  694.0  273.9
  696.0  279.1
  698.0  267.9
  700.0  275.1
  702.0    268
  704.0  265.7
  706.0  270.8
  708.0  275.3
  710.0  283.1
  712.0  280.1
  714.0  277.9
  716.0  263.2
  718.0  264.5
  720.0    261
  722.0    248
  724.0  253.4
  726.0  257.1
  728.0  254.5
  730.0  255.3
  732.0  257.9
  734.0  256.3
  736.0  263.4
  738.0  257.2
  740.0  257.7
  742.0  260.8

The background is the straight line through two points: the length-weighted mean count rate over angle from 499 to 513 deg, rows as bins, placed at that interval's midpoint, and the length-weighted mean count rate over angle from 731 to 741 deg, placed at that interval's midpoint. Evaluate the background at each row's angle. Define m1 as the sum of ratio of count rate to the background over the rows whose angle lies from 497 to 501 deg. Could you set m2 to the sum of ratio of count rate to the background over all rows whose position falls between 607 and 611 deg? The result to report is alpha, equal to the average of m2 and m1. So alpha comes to 2.14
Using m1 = 2.02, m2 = 2.26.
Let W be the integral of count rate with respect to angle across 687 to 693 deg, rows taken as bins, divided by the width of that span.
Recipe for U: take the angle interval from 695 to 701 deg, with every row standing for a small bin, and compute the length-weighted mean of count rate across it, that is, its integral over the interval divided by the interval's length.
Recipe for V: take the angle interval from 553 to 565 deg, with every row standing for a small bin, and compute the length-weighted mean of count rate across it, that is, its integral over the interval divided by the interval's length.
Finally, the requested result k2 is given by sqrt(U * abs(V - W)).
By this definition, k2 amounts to 144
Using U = 274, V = 209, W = 285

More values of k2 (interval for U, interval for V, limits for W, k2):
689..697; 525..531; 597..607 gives 87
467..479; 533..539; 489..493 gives 29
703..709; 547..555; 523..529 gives 53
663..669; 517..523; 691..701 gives 51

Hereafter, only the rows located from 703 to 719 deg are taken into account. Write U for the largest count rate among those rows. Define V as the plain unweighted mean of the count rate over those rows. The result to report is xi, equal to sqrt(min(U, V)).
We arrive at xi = 16.5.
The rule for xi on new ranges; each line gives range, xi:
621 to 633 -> 17.2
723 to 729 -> 16.0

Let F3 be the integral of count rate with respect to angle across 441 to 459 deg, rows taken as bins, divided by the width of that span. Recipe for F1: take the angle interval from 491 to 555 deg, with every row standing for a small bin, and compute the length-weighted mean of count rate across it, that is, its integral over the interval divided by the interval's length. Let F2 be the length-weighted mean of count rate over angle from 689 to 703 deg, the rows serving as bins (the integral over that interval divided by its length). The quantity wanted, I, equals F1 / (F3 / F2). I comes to 301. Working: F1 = 281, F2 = 275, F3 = 257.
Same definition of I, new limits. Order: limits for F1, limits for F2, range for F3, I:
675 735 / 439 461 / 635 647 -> 275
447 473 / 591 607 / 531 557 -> 306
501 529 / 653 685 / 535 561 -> 263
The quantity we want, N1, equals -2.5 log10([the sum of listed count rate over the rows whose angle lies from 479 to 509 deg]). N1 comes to -9.04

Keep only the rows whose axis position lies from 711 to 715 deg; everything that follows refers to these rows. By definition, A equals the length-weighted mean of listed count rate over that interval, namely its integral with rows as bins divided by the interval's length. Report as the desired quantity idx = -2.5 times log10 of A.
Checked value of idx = -6.11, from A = 279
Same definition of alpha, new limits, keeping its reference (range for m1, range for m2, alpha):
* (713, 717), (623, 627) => 2.13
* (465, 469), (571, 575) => 1.85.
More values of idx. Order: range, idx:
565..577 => -5.76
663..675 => -6.06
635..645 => -6.06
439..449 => -6.01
